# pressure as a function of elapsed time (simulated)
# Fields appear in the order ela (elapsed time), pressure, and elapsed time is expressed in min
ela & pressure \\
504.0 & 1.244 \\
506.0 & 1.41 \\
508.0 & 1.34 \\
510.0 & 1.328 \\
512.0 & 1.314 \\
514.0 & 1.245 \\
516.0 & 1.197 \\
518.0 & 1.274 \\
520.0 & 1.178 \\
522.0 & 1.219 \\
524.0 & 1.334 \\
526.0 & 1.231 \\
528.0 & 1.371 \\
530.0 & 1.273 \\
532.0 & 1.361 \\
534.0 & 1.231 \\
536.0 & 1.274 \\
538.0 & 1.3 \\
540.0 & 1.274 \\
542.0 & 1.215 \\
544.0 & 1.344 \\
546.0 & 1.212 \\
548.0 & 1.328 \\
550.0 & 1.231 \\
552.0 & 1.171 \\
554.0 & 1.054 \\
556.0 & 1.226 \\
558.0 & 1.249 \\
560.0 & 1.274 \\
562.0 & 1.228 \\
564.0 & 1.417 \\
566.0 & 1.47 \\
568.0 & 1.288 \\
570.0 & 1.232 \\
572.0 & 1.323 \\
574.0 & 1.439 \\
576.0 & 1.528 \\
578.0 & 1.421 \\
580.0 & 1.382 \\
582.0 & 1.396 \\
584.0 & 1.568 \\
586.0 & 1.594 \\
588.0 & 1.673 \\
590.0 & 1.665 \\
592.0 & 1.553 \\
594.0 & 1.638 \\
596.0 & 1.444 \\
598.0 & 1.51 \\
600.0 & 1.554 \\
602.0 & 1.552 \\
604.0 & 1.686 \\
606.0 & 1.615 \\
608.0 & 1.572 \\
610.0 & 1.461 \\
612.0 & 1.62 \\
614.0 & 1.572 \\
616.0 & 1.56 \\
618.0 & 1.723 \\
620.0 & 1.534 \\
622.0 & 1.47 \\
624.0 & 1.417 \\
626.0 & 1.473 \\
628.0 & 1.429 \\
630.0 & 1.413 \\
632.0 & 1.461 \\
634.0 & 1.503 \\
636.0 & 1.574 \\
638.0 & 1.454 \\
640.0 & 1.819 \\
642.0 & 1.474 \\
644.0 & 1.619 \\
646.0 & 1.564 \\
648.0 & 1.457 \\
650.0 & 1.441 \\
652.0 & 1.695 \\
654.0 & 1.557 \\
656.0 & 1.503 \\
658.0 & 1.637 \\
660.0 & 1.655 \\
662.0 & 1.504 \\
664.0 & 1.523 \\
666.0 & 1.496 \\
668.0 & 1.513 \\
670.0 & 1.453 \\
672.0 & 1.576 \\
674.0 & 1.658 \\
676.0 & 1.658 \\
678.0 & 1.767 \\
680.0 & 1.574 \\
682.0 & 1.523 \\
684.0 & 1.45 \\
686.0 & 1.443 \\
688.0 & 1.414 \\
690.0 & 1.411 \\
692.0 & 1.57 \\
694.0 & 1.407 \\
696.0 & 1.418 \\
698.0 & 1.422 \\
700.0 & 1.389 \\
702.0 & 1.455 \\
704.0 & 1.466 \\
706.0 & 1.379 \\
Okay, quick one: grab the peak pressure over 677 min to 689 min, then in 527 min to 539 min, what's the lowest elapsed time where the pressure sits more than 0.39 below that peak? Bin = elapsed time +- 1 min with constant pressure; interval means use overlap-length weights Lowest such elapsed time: 528.0 min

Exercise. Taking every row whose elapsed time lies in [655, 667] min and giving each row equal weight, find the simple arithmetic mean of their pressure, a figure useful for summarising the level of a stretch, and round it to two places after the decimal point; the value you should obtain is 1.55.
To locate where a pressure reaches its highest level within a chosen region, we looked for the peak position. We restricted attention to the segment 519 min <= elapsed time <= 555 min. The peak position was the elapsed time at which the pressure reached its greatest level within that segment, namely 528.0 min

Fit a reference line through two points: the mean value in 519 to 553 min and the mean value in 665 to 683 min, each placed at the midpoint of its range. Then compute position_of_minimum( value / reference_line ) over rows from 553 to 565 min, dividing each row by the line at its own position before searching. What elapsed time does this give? 554.0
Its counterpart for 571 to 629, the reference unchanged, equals 624.0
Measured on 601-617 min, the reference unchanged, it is 610.0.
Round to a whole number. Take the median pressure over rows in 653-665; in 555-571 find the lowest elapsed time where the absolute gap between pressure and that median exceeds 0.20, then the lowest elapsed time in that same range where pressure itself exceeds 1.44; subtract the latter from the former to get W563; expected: -10 min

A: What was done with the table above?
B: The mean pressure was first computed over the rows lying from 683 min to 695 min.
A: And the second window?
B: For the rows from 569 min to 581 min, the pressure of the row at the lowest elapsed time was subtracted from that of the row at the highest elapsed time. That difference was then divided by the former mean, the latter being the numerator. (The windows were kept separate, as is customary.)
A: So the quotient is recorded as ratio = 0.10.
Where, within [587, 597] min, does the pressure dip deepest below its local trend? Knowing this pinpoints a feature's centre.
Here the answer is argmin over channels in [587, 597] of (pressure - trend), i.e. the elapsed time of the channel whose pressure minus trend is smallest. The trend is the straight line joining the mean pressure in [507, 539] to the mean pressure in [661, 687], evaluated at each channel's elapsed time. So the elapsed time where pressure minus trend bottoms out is 596.0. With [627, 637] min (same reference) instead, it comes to 630.0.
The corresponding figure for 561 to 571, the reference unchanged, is 570.0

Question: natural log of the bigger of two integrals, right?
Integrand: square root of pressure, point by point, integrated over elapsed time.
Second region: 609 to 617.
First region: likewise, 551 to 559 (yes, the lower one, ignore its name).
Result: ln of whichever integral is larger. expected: 2.30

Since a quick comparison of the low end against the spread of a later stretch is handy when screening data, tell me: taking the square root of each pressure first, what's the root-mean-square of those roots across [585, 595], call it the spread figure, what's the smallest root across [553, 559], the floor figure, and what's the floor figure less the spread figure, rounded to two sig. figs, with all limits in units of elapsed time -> -0.25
